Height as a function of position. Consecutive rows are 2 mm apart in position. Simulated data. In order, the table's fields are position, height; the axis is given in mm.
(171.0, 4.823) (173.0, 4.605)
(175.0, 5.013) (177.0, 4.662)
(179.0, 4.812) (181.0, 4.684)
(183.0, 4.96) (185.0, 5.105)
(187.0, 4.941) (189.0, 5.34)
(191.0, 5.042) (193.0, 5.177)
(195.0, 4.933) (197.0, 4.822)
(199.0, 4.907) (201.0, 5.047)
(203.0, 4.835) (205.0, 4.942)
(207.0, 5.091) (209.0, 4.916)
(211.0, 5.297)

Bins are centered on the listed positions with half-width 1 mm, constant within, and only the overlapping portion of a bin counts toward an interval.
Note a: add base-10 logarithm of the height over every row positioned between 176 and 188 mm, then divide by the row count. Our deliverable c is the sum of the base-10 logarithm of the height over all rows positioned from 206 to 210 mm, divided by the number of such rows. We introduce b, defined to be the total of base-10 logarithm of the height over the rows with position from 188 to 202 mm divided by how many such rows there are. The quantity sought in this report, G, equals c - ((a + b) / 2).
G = 0.005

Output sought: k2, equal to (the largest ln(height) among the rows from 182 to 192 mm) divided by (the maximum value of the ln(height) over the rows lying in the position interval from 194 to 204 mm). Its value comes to 1.03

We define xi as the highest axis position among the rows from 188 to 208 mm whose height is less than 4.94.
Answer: 203.0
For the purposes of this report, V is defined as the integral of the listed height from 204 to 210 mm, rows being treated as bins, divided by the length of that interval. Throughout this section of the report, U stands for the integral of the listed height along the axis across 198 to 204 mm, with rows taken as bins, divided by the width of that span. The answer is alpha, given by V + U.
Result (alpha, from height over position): 9.91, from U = 4.93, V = 4.98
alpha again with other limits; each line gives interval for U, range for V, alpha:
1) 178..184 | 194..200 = 9.71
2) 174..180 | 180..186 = 9.75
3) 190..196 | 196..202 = 9.98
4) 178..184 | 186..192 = 9.93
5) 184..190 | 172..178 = 9.89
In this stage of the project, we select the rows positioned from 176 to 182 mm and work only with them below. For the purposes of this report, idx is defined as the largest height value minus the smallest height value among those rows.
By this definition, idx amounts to 0.15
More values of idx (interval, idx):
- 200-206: 0.21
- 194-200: 0.11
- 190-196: 0.24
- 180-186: 0.42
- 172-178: 0.41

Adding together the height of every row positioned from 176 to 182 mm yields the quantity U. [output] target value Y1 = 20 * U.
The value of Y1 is 283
